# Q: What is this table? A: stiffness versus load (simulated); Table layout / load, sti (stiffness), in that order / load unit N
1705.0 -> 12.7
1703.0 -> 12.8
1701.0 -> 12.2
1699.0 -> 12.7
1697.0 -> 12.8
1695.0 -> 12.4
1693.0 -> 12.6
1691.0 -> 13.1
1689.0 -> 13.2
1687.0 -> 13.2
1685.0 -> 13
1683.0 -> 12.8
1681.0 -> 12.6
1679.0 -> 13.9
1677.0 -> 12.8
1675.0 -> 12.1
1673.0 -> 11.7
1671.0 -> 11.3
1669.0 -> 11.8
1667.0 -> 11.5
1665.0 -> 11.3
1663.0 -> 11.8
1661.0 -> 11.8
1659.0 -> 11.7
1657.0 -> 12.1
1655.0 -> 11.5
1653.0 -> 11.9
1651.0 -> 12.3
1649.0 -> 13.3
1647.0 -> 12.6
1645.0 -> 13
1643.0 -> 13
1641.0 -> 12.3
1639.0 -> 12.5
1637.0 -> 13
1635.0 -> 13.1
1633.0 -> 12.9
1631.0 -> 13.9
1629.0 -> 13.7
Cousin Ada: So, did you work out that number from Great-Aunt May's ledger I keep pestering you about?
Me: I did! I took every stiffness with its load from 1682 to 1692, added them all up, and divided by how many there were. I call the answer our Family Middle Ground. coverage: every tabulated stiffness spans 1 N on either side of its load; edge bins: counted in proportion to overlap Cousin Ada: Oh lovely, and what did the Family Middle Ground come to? 13.1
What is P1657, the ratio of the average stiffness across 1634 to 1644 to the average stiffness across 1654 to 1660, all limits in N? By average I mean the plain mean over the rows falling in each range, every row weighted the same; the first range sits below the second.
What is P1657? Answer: 1.09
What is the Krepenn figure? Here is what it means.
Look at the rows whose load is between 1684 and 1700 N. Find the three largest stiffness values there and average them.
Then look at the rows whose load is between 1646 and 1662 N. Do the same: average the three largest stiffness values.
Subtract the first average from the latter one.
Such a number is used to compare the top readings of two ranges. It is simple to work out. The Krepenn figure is -0.4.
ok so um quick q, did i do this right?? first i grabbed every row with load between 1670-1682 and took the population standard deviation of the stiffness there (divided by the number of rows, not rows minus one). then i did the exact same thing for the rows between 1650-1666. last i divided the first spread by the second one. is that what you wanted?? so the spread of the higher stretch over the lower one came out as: 2.8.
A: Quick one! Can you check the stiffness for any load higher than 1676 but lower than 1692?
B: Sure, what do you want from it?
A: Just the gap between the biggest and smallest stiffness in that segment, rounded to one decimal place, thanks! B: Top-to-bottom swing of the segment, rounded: 1.3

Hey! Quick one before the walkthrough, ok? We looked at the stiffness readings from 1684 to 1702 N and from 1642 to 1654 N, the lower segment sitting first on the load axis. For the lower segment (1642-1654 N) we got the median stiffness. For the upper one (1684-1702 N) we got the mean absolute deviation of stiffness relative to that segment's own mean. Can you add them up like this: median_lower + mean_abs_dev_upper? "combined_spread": 13.1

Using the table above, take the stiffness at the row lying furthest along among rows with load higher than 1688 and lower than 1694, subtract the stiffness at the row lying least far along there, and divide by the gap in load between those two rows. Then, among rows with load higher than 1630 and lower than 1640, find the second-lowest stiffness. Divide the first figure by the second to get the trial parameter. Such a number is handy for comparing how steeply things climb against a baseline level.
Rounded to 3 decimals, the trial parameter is -0.012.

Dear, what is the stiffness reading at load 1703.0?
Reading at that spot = 12.8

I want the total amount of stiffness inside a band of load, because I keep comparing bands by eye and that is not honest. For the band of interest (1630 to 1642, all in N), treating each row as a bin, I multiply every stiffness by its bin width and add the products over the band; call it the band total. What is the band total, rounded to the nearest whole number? 155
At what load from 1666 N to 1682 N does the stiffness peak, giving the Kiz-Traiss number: 1679.0 N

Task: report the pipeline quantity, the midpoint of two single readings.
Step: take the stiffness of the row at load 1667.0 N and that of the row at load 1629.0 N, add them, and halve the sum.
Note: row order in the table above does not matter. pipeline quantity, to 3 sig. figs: 12.6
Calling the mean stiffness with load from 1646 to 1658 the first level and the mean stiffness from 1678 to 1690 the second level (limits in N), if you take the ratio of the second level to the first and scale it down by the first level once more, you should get 0.087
